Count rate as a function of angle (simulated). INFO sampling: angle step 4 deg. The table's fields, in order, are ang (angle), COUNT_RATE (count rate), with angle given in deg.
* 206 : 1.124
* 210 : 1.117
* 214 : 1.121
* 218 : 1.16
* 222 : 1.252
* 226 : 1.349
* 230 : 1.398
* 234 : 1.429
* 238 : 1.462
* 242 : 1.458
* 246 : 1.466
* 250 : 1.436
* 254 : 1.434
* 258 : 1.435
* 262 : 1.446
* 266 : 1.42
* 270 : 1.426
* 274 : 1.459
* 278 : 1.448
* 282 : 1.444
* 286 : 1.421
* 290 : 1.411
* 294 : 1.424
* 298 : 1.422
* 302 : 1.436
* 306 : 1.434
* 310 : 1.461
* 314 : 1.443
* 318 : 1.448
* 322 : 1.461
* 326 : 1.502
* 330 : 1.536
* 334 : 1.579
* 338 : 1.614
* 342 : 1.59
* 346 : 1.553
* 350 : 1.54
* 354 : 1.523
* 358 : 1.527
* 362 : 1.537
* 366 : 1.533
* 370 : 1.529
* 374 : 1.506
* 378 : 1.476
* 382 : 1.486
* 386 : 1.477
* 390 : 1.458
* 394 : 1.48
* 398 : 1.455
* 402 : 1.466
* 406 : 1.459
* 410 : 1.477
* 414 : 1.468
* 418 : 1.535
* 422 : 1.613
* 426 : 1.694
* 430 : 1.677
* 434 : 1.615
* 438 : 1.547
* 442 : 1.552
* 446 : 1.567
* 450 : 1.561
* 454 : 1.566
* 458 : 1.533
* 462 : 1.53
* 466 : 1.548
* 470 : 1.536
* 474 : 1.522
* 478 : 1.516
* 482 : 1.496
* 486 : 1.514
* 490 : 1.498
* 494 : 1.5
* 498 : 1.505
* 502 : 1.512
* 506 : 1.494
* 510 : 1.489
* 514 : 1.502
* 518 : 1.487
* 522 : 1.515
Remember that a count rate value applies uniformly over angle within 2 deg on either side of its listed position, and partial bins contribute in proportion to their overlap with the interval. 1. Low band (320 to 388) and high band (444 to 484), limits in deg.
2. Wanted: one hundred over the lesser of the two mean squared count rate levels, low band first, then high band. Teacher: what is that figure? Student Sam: 42.8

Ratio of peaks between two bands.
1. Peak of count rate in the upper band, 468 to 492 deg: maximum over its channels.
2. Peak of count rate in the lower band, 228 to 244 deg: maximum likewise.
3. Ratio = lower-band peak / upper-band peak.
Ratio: 0.95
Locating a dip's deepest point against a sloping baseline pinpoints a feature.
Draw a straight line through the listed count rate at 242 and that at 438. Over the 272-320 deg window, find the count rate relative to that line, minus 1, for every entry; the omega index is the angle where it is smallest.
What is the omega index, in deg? 290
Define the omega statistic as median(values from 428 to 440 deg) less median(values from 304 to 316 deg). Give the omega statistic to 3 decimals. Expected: 0.172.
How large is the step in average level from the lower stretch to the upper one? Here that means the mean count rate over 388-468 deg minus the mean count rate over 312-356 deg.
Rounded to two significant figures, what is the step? 0.014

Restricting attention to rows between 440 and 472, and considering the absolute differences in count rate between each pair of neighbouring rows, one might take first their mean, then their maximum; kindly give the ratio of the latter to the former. 2.51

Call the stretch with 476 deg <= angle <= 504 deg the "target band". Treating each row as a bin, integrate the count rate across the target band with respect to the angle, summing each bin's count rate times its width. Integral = 42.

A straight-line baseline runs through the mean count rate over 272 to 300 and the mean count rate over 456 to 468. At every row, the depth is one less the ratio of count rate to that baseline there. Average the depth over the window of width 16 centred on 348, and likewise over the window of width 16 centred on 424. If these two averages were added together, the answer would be -0.132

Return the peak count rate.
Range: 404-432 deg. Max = 1.694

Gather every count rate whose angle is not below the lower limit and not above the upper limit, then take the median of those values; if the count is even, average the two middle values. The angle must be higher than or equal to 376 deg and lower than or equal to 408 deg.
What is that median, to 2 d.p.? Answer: 1.47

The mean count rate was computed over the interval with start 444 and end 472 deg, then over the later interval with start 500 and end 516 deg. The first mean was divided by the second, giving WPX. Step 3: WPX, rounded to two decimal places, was 1.03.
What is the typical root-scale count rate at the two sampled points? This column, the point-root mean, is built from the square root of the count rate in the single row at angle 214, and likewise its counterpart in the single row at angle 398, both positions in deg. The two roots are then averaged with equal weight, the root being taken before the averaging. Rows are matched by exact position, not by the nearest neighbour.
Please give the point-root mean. 1.13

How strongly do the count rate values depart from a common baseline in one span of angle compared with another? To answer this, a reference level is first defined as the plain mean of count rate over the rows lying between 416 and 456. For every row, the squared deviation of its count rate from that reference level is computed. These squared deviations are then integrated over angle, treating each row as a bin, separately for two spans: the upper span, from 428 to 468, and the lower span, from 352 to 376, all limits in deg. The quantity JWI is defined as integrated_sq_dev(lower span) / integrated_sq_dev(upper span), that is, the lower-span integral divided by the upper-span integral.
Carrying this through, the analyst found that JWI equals 1.2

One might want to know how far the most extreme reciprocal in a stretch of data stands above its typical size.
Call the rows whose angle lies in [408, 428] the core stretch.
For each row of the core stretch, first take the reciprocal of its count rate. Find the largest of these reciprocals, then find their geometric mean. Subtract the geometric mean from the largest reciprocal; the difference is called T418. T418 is 0.038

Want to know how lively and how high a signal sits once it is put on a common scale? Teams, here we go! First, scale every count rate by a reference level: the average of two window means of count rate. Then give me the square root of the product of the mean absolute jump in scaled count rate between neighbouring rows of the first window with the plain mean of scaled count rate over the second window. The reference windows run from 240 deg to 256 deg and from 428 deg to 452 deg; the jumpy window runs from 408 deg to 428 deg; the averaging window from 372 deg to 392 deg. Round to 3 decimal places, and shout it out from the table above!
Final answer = 0.194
